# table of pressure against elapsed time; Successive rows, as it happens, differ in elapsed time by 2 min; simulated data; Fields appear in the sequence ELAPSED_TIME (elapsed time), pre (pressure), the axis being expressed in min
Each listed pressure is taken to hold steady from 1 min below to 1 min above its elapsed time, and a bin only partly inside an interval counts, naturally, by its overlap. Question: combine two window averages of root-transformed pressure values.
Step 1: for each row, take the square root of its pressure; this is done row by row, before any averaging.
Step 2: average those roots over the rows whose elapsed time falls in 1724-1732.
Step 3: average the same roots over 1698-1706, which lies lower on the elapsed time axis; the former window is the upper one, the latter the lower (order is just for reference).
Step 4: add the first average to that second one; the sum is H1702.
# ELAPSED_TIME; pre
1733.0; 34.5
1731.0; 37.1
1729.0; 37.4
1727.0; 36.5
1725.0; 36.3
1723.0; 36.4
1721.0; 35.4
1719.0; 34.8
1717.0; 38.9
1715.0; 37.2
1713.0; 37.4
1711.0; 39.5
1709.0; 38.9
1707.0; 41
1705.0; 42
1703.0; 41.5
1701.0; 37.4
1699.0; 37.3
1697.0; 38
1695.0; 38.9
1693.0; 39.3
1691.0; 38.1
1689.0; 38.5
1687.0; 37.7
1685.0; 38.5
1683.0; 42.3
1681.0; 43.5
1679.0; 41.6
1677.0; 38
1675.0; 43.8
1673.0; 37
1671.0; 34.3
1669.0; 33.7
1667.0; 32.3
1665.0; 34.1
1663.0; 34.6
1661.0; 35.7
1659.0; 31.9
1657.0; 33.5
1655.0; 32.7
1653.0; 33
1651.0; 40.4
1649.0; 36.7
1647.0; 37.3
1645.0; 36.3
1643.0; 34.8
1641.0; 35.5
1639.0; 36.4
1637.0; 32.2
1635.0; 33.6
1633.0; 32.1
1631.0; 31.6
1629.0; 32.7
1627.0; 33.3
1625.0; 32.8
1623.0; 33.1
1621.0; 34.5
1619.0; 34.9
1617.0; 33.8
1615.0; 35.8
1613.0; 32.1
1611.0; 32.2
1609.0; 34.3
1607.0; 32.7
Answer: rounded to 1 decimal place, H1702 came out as 12.4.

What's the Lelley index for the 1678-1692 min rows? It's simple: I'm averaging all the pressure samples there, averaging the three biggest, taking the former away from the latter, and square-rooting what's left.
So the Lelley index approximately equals 1.6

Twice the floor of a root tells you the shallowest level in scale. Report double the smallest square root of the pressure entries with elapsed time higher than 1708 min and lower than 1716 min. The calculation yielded 12.2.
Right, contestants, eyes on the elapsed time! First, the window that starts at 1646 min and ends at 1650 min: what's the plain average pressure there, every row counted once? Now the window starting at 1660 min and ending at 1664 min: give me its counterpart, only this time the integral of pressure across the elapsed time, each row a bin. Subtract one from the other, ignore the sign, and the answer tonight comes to 104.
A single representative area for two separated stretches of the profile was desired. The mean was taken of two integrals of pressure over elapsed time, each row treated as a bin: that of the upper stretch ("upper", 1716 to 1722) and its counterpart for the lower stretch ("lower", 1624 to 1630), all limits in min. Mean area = 208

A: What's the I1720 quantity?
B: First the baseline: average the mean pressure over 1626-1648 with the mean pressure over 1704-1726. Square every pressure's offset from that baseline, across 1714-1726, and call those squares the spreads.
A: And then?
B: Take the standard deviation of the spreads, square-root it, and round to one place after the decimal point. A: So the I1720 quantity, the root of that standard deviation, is 1.7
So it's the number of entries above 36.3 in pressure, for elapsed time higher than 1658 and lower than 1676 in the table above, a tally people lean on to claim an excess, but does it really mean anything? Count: 2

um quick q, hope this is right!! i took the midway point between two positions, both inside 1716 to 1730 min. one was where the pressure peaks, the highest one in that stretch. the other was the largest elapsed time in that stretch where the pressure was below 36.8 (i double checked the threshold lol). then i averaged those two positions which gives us 1722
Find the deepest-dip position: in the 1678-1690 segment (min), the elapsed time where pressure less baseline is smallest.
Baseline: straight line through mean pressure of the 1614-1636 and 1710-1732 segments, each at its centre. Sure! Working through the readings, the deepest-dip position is 1687.0 min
